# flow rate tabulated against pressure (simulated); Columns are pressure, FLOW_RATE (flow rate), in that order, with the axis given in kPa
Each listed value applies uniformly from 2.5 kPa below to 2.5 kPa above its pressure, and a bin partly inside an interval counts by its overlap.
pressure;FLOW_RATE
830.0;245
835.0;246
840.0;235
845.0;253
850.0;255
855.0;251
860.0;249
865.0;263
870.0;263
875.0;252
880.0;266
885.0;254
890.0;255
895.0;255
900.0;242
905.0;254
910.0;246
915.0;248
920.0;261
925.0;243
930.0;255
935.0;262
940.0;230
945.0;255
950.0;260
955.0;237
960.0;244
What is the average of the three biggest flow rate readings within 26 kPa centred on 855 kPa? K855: 257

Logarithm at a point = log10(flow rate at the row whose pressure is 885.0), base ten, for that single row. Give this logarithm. 2.40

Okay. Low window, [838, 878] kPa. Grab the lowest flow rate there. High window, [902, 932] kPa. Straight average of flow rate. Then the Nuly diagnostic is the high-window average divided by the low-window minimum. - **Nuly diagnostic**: 1.07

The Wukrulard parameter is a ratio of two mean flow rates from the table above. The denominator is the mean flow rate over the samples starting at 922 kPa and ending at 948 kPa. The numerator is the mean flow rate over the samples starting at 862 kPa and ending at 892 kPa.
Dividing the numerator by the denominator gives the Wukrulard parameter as 1.04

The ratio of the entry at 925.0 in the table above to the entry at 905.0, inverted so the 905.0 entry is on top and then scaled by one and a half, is 1.57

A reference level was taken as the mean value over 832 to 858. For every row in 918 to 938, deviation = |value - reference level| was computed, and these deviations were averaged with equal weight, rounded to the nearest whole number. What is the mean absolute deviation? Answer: 10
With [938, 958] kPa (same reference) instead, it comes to 12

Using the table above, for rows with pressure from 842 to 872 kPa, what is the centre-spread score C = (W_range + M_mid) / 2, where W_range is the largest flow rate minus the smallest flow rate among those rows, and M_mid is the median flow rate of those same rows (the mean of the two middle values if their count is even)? 134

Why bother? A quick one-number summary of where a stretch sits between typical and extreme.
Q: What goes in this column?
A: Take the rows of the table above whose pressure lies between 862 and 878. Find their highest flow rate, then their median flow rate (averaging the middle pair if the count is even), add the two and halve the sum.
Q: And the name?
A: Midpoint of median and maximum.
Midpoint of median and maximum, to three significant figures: 263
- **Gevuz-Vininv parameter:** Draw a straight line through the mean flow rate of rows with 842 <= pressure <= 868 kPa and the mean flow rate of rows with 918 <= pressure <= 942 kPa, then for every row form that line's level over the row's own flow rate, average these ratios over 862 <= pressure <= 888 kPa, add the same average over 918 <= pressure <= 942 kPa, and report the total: 1.98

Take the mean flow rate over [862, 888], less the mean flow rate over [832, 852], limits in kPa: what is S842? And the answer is 12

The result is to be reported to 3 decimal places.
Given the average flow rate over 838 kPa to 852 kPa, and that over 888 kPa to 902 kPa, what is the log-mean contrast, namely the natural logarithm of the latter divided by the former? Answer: 0.012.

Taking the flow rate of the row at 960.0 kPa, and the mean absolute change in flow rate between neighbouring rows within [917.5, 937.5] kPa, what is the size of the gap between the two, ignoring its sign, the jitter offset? 232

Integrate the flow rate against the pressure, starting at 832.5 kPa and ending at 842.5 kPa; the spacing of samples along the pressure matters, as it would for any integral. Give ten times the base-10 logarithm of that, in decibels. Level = 33.8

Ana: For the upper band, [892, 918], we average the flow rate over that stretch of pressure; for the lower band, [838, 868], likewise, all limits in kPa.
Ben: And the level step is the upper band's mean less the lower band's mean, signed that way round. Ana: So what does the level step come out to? -2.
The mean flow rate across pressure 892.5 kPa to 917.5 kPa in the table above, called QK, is 249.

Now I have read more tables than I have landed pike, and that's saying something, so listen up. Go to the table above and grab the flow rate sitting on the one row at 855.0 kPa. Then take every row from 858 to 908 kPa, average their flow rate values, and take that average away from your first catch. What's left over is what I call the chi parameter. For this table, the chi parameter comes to -4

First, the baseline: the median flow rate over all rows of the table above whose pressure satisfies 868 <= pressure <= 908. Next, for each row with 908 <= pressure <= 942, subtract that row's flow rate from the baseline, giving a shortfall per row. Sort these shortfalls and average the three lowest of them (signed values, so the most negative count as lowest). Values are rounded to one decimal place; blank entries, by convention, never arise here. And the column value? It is -4.8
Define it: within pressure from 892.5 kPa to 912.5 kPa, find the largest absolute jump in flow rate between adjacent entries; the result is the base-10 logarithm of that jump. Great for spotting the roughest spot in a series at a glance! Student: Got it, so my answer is 1.11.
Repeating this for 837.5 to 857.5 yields 1.26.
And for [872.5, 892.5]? 1.15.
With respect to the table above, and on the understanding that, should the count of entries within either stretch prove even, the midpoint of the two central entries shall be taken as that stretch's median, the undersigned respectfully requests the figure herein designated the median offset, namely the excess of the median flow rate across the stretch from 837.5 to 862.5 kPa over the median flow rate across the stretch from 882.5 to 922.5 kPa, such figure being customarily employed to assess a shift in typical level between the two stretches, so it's -3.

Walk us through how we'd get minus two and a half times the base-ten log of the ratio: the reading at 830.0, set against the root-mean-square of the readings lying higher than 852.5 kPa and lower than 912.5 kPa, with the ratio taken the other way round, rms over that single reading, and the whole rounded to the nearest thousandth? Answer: -0.040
